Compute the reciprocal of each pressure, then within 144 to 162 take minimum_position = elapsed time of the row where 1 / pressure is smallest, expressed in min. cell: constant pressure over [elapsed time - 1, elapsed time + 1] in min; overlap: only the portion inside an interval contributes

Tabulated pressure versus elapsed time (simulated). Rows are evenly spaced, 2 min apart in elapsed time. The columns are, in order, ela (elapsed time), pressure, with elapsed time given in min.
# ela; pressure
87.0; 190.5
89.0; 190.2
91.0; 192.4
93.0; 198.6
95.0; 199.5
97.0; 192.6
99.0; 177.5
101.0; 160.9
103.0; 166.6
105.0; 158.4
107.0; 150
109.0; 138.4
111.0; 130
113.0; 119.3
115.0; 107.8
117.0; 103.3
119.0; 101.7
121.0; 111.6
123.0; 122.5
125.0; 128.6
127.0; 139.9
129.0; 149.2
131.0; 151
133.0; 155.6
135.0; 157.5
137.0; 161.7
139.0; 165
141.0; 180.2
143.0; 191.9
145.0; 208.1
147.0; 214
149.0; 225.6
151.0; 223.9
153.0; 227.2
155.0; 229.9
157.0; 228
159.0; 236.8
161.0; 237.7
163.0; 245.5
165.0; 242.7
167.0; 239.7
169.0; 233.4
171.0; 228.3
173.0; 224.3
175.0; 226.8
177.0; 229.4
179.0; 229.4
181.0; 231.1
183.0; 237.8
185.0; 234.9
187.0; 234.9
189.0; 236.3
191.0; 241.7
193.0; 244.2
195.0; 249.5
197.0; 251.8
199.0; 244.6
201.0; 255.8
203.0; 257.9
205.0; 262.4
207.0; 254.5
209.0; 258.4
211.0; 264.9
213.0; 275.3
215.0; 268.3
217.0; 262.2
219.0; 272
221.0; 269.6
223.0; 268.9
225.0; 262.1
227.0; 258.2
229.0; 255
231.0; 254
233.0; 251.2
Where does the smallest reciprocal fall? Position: 161.0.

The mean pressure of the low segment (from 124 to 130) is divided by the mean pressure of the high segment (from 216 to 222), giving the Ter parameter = 0.52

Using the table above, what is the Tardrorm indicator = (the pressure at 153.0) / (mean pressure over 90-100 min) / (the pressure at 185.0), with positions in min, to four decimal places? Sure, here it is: 0.0050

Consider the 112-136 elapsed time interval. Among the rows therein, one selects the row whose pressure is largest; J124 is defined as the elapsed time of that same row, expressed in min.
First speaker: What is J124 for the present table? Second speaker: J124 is 135.0 min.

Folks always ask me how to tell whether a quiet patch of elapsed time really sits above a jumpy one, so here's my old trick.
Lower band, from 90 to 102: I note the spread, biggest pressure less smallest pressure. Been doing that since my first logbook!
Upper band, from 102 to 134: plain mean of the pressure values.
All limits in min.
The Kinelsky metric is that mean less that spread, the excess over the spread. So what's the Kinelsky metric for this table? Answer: 95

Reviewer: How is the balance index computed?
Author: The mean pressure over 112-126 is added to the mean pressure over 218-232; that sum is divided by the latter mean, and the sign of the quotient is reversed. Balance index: -1.4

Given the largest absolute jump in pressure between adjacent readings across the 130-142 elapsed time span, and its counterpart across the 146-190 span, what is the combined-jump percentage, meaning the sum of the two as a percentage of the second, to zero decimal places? 231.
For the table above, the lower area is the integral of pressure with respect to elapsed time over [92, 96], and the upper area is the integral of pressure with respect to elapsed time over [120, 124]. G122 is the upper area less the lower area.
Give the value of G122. -328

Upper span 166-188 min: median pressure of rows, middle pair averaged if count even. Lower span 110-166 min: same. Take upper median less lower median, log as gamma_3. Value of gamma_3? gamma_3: 68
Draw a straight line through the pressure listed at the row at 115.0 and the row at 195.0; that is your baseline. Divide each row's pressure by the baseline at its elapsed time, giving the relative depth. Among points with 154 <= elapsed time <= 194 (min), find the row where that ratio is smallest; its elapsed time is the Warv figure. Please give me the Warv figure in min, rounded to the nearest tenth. 189.0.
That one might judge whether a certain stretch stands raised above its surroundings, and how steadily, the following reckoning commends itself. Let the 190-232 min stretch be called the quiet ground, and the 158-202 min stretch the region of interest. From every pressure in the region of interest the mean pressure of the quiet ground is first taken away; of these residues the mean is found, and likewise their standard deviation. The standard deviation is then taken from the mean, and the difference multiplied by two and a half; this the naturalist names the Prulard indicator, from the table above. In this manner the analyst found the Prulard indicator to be -72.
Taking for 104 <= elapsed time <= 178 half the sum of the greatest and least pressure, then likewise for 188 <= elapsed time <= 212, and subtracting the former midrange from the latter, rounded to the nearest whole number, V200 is 77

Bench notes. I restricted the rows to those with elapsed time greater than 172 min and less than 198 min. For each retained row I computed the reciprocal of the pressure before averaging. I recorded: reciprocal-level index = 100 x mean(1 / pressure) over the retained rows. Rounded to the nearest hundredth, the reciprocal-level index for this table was 0.42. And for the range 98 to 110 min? 0.63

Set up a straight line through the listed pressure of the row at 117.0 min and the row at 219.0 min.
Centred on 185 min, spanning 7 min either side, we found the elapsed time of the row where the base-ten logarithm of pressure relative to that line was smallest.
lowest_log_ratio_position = 189.0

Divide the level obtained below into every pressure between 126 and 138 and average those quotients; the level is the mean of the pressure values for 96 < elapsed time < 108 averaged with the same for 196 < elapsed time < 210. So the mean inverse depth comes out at 1.39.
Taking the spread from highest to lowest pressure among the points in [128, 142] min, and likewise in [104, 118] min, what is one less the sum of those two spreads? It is -85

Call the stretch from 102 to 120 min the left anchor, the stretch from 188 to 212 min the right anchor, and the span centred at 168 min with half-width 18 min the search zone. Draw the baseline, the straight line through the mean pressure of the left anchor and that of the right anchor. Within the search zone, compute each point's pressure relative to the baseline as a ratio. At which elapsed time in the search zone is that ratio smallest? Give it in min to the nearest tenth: 185.0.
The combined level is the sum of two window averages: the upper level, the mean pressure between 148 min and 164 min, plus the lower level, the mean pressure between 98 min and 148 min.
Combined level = 382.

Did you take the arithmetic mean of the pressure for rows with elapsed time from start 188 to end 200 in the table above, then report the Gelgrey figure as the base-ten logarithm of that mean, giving 2.39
